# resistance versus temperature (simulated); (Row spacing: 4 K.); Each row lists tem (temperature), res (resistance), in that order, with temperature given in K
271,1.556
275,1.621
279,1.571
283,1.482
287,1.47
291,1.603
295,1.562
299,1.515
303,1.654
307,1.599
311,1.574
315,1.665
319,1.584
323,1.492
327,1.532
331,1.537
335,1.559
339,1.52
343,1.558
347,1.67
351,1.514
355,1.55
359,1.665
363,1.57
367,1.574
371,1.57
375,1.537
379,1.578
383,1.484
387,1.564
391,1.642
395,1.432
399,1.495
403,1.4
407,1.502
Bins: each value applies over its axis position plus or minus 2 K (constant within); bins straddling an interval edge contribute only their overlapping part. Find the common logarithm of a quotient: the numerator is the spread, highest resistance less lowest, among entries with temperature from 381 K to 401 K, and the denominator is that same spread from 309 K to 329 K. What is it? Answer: 0.1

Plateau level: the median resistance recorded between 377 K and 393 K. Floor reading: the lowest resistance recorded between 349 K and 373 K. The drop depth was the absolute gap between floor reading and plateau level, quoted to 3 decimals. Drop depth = 0.057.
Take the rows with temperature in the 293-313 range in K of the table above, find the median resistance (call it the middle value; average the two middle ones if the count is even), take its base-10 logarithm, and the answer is 0.197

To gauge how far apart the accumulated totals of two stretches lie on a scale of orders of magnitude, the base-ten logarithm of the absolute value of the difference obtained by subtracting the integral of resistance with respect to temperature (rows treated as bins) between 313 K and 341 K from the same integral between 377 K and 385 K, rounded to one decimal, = 1.5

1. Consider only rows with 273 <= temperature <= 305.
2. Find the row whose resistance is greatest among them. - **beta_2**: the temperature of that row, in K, 303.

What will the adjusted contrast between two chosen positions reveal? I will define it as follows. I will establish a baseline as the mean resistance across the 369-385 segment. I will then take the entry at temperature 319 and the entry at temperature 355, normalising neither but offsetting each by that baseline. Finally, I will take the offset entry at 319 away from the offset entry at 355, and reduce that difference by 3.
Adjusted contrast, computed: -3.03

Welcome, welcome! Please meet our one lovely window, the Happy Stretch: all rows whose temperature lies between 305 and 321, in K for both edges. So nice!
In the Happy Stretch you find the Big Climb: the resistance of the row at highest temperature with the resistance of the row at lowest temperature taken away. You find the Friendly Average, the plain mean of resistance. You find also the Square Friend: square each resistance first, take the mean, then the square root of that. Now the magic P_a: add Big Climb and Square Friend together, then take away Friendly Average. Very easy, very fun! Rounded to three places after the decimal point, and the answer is -0.015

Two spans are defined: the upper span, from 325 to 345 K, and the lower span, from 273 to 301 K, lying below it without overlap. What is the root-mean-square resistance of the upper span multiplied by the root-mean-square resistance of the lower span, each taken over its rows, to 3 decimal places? 2.385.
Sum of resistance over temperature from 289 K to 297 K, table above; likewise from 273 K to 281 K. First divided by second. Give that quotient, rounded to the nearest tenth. 1.0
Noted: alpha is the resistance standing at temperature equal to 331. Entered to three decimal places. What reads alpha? 1.537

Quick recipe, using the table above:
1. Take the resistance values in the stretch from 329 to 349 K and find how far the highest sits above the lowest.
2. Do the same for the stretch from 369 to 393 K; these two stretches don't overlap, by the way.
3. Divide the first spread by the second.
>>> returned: 0.95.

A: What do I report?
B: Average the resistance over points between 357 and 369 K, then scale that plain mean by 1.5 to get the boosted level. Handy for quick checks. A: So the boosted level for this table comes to 2.40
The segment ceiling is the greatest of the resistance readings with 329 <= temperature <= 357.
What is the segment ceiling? 1.67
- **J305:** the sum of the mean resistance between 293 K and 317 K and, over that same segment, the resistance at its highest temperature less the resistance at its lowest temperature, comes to 1.70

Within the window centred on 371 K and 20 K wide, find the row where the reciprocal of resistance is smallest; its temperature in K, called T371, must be 379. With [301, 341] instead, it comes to 315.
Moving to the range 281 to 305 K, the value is 303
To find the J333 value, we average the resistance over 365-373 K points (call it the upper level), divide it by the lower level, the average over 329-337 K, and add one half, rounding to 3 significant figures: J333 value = 1.52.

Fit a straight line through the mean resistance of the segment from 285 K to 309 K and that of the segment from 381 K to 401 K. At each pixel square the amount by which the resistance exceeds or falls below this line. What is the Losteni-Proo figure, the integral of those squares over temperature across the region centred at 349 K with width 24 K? 0.14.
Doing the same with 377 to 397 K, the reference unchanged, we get 0.11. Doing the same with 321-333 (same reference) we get 0.02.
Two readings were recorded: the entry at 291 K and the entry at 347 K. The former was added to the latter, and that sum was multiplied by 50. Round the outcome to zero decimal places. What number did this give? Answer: 164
